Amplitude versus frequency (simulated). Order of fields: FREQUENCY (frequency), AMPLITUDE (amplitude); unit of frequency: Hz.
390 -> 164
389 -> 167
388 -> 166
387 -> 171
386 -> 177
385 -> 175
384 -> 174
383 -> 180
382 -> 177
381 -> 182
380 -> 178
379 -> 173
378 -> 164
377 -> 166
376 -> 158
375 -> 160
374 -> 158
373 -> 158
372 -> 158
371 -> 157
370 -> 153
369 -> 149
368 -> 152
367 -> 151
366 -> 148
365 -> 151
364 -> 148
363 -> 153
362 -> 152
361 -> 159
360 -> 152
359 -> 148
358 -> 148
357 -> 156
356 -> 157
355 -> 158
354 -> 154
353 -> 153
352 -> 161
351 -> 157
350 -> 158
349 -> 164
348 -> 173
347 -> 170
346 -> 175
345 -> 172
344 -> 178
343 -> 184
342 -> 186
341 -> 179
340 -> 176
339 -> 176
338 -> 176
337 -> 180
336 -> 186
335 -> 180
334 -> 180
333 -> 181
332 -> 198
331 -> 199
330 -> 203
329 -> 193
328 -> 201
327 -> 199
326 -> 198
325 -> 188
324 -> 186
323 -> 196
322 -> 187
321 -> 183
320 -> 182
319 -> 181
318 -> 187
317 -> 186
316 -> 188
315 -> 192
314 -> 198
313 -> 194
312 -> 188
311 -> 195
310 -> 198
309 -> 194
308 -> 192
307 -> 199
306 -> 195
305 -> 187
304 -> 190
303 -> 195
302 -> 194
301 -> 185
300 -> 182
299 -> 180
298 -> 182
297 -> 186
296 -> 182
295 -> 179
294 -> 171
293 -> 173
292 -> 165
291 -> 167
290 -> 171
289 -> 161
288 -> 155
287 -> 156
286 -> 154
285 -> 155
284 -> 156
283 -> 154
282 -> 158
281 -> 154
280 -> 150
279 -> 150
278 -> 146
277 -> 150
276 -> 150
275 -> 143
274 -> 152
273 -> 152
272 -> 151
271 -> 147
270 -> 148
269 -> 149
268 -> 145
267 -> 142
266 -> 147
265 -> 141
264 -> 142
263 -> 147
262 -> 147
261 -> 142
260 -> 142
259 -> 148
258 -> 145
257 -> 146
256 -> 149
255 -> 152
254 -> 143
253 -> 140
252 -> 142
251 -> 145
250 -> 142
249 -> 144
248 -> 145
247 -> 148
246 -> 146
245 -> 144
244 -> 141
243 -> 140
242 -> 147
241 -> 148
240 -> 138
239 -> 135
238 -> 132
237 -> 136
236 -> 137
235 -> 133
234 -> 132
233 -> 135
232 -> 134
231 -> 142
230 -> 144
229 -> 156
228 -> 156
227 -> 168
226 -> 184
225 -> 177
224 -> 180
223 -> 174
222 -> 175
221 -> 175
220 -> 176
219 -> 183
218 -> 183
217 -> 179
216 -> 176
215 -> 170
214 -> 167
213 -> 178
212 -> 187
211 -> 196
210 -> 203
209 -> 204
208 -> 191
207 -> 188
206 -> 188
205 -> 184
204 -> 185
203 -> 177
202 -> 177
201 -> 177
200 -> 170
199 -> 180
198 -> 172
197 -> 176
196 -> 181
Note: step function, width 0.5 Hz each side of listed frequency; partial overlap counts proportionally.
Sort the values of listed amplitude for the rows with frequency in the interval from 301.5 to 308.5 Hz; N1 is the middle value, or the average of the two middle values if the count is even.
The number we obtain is 194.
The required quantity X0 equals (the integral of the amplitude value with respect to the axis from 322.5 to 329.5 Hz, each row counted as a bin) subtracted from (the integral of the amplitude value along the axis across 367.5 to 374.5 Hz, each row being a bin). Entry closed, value -276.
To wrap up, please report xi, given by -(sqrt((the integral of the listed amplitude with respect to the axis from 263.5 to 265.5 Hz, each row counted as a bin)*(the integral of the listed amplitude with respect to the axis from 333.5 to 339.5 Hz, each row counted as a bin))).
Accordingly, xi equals -552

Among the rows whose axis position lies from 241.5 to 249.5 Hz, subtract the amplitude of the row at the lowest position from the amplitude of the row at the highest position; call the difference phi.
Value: -3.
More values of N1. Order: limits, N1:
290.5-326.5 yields 187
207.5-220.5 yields 183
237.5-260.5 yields 144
